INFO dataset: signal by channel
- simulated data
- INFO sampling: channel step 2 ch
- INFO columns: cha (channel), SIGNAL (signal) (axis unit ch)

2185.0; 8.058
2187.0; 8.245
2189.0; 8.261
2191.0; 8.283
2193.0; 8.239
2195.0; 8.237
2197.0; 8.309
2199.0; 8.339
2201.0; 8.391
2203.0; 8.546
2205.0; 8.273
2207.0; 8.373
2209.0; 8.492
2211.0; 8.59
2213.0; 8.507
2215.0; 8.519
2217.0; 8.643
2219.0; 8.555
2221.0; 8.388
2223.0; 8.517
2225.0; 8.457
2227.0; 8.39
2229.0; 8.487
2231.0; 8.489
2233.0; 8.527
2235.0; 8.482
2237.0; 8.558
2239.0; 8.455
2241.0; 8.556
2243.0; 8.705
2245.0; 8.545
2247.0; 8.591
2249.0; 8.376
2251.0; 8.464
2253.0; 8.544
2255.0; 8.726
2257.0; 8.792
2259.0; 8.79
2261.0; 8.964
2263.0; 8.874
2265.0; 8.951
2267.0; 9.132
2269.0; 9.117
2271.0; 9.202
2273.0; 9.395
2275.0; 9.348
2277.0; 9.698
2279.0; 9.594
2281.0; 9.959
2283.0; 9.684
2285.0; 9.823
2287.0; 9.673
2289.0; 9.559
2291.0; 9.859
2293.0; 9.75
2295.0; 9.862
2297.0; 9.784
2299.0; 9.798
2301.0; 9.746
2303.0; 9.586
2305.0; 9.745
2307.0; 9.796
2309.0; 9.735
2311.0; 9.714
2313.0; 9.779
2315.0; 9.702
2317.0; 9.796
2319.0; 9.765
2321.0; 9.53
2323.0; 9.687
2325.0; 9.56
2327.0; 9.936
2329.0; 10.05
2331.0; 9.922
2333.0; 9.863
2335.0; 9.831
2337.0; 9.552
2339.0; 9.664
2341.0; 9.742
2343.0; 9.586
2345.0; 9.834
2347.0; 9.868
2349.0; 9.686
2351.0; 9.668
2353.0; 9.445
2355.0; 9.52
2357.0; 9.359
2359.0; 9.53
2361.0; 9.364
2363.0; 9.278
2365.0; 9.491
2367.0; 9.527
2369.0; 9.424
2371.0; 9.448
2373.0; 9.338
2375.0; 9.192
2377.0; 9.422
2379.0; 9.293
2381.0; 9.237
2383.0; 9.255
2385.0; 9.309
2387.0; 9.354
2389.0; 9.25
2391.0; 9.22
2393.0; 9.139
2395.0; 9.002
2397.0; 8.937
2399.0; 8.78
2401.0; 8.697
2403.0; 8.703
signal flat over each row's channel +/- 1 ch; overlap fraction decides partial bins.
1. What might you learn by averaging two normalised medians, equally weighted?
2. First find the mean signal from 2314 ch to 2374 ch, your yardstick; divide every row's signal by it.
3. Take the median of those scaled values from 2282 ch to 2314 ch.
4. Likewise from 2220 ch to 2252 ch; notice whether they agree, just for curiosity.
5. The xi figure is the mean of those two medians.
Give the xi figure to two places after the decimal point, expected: 0.95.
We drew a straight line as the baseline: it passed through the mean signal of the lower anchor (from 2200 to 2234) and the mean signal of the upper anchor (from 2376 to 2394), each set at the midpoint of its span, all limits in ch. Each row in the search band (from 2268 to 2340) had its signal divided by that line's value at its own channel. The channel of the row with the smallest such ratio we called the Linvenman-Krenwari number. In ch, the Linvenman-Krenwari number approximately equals 2269.0 ch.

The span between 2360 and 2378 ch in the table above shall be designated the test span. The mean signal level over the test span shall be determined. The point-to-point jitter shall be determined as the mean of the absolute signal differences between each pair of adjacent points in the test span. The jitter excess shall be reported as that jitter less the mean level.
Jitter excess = -9.3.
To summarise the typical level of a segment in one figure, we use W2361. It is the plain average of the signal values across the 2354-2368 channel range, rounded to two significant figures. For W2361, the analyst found 9.4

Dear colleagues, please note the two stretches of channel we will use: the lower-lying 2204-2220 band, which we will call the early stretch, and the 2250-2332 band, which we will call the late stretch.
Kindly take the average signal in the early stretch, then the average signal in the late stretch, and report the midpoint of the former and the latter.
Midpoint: 9.00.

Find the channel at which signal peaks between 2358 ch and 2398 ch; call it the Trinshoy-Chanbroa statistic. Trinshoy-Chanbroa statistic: 2359.0 ch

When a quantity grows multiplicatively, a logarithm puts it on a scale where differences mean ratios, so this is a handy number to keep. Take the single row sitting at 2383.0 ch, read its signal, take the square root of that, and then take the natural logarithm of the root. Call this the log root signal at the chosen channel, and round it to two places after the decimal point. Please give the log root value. 1.11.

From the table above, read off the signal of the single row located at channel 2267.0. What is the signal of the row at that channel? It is 9.132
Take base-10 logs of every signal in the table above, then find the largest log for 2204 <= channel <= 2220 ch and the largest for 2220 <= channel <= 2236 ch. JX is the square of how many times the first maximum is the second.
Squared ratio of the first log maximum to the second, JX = 1.01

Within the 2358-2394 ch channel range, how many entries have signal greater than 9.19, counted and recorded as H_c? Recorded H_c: 17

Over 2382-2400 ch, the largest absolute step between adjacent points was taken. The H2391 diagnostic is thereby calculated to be 0.16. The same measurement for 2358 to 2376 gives 0.21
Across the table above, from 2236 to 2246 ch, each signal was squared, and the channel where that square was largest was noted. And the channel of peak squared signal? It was 2243.0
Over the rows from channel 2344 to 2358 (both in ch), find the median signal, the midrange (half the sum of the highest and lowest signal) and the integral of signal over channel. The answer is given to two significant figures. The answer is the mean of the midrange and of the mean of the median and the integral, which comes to 41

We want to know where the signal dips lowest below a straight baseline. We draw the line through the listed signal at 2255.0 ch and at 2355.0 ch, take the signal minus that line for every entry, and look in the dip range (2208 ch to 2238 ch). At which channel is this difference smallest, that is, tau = 2227.0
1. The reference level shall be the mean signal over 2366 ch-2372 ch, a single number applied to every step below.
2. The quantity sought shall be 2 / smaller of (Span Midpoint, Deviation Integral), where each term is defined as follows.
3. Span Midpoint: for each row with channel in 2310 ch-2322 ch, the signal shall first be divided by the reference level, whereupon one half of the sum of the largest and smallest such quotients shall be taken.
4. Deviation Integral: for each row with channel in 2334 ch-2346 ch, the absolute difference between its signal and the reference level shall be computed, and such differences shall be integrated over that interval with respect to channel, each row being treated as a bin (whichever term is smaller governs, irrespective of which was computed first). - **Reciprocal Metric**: 1.96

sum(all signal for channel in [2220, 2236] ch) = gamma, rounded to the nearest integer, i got 68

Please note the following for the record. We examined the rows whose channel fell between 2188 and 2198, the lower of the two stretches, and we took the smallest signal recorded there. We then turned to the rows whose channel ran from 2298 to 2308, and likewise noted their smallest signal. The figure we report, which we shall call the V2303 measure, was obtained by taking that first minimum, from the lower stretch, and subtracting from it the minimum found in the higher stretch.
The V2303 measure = -1.3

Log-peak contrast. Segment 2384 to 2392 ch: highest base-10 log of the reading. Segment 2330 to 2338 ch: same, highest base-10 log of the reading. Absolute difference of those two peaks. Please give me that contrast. 0.026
